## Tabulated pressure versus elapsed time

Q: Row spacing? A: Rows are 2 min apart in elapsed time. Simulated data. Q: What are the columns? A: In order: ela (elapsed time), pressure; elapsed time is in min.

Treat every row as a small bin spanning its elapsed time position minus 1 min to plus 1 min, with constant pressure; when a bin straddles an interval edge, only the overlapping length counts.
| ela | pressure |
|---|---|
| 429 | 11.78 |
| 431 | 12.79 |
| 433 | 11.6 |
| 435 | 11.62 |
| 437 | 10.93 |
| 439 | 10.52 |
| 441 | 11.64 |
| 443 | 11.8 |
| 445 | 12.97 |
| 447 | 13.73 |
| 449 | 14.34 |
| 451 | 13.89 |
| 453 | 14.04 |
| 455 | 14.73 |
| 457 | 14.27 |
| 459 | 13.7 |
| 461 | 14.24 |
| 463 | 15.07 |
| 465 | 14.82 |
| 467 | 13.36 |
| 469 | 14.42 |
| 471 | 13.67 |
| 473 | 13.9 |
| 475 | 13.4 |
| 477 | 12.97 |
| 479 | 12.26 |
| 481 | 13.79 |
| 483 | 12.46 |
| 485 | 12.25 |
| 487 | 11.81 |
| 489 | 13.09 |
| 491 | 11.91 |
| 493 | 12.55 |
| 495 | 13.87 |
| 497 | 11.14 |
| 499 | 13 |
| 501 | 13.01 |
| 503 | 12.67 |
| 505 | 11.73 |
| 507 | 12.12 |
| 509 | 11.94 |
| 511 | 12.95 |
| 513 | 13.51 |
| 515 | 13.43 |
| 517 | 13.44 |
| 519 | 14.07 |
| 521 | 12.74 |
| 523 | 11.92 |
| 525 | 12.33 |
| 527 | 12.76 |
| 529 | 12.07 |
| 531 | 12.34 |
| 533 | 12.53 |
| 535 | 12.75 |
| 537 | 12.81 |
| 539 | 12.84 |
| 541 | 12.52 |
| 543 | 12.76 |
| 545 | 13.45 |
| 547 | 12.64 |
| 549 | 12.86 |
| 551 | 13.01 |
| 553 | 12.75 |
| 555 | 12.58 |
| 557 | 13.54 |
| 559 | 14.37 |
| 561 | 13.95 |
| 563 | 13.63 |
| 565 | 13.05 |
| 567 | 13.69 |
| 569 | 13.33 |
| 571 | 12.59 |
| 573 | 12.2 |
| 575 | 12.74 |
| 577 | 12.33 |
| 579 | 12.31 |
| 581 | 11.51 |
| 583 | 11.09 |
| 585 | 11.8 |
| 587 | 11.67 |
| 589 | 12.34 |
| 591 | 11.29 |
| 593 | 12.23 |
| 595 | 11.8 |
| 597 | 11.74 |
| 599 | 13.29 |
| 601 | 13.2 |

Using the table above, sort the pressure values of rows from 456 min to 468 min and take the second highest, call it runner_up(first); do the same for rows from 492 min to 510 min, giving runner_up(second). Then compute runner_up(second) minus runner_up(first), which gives -1.8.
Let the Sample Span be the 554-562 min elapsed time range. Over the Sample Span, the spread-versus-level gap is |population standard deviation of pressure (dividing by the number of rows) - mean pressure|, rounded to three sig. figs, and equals 12.9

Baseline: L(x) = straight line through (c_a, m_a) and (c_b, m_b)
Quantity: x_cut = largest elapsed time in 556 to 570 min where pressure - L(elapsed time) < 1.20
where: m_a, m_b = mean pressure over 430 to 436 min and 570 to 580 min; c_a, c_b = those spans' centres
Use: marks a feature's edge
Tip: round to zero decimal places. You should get 569 min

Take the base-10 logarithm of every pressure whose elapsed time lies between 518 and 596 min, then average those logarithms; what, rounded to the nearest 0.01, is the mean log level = 1.10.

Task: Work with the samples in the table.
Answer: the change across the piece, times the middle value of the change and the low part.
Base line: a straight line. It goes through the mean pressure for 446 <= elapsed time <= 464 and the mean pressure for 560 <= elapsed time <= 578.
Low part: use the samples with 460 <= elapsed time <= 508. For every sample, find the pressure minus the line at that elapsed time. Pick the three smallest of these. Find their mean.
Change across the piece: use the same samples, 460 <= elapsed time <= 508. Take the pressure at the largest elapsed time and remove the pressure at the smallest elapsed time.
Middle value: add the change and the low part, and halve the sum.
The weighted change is 4.62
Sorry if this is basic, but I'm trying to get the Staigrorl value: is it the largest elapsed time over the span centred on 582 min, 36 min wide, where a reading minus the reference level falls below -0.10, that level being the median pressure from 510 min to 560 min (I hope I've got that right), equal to 597 min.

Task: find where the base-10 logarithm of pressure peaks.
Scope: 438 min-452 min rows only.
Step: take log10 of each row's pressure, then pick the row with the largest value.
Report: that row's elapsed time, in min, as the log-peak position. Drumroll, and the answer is 449 min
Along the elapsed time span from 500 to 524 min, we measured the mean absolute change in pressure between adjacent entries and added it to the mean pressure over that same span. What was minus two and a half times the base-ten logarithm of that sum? -2.82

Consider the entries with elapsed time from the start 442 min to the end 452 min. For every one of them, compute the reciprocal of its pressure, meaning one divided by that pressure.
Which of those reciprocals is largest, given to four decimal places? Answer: 0.0847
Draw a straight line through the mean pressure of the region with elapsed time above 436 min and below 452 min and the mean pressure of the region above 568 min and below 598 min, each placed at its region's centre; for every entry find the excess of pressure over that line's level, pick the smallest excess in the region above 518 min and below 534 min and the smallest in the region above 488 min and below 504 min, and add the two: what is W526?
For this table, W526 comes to -1.5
